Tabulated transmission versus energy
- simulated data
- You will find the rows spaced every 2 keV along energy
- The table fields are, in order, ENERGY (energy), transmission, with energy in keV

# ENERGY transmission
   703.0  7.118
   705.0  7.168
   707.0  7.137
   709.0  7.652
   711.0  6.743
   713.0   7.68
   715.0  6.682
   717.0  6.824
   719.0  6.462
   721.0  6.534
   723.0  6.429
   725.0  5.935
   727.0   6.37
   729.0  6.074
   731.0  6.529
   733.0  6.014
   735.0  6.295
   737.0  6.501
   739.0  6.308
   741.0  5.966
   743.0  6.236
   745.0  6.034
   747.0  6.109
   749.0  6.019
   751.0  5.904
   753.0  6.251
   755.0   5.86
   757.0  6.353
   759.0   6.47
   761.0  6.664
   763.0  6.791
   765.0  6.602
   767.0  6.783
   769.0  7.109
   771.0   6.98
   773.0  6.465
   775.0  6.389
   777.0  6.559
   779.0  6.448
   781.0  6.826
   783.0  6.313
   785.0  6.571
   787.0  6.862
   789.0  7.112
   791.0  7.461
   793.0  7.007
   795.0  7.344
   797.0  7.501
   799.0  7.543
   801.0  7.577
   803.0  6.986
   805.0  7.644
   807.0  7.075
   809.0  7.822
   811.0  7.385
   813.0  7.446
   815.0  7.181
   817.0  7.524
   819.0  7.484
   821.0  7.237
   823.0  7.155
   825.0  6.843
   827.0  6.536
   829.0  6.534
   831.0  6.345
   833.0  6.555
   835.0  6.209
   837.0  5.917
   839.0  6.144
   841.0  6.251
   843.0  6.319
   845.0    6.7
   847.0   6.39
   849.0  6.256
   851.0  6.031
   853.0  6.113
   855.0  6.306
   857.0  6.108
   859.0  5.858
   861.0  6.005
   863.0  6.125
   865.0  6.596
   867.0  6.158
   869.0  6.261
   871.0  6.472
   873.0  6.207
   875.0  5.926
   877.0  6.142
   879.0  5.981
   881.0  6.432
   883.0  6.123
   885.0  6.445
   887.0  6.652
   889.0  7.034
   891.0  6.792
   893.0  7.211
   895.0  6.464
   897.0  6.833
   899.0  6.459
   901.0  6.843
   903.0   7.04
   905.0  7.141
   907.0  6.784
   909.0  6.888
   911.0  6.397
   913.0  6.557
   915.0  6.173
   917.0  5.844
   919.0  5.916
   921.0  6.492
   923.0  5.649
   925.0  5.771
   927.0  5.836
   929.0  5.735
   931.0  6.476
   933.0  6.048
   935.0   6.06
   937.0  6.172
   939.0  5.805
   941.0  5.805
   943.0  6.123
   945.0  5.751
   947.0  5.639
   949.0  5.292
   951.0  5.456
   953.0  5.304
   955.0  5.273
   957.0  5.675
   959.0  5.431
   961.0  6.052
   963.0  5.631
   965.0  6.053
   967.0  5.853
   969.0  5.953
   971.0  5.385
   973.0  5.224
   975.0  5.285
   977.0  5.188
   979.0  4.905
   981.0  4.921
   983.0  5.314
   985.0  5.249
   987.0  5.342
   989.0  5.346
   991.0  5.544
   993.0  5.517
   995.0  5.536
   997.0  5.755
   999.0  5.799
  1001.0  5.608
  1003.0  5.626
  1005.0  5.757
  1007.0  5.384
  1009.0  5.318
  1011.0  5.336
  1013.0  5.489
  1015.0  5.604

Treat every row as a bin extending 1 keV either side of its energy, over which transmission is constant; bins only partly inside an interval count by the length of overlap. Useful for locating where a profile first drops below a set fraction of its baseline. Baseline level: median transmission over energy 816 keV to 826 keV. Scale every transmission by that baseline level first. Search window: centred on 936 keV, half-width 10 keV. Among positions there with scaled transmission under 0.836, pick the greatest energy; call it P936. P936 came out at 945.0 keV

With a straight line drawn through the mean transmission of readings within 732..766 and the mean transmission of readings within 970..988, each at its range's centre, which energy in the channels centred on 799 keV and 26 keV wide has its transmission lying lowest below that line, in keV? 787.0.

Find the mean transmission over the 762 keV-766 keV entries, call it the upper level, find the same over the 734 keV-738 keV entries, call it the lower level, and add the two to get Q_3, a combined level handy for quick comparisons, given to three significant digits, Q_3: 13.1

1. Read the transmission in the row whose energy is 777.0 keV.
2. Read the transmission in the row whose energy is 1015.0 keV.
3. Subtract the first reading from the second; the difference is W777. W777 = -1.0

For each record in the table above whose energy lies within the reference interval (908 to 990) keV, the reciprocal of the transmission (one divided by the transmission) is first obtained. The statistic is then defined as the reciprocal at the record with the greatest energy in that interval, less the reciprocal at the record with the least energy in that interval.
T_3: 0.042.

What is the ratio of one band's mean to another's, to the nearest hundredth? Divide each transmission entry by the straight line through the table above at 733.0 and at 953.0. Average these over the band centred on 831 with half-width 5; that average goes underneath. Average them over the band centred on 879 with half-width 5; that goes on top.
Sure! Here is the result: 0.98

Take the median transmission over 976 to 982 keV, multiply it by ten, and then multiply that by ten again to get 492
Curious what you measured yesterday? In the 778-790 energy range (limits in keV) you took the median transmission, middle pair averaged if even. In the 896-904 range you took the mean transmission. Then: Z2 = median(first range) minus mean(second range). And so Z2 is -0.10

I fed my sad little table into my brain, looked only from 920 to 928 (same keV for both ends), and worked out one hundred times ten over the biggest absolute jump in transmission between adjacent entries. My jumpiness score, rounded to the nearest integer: 1186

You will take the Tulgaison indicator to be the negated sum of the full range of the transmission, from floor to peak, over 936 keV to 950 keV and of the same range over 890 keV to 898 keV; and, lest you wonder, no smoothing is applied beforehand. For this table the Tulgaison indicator -1.63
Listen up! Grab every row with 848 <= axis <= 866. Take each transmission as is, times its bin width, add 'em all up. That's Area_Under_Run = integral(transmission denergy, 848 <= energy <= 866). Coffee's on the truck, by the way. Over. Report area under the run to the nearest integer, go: 111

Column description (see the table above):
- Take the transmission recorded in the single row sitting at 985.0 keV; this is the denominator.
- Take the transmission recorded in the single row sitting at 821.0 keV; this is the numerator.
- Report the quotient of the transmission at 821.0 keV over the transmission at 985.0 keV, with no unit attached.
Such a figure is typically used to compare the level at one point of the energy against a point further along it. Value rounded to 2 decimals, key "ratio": 1.38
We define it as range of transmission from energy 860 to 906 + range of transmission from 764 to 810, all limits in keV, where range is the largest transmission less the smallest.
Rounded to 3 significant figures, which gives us 2.79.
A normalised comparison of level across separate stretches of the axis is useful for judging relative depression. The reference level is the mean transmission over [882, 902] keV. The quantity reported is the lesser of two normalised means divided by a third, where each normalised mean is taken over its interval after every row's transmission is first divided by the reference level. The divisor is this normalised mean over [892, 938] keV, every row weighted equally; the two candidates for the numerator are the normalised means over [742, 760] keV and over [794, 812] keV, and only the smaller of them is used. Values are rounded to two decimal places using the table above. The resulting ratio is 0.96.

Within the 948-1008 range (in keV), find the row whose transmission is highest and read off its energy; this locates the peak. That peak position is 965.0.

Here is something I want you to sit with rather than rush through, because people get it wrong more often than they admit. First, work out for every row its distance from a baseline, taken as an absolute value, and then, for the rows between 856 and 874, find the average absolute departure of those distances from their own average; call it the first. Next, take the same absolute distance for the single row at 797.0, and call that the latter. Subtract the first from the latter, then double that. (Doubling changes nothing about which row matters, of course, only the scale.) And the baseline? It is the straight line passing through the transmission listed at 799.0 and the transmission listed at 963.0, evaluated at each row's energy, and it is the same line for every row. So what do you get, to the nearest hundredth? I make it -0.29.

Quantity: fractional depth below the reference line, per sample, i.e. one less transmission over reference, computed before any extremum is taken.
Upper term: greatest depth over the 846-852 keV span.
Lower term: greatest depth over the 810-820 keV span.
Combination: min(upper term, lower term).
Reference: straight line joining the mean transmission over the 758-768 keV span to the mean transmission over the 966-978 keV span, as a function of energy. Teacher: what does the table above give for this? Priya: -0.128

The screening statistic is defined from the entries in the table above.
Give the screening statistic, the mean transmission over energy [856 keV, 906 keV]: 6.45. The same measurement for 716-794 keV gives 6.47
